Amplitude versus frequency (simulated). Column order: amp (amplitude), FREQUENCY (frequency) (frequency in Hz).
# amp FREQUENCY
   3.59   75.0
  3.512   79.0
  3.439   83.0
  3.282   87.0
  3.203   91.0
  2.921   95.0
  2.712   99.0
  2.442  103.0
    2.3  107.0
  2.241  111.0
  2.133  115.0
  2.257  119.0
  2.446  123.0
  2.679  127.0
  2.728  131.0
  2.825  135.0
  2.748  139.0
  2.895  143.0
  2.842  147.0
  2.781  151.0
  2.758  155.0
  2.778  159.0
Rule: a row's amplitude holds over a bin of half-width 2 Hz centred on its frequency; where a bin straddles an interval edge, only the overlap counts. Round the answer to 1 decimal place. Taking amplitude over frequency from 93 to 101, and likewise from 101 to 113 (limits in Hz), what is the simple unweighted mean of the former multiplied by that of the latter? 6.6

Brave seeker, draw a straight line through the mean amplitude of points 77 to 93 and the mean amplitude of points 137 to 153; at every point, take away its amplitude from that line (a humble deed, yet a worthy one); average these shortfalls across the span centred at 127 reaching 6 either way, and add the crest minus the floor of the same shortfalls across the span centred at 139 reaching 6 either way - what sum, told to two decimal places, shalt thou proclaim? 0.54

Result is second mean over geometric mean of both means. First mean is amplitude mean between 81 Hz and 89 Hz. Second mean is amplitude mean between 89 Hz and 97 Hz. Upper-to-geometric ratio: 0.95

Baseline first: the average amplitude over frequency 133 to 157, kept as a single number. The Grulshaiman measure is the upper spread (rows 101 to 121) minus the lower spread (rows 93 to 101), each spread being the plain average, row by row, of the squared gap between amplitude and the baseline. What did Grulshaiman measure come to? 0.28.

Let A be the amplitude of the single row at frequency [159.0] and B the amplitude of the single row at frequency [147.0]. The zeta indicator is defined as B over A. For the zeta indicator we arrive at 1.02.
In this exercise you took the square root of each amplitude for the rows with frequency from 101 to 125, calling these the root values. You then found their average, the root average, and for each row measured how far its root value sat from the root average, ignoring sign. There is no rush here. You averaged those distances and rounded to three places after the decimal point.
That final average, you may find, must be 0.031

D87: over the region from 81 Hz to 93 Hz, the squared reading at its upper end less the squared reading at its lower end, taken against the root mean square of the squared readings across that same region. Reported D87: -0.14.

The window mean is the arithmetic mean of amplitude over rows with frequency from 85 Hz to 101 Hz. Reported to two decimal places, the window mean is 3.03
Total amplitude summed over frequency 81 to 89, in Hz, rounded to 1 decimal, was 6.7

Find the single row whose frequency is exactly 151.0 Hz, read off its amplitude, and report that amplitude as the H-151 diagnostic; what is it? 2.781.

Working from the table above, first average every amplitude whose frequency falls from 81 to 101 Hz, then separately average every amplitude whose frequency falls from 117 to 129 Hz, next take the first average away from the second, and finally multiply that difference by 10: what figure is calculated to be -6.5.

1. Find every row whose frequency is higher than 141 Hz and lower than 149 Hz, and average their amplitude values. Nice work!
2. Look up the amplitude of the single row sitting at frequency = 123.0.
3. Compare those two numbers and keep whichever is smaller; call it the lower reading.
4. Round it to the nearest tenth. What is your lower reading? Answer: 2.4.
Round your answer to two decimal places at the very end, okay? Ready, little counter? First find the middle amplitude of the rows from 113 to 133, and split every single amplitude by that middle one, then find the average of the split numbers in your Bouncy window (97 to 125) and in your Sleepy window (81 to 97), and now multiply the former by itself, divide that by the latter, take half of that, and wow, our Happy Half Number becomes 0.36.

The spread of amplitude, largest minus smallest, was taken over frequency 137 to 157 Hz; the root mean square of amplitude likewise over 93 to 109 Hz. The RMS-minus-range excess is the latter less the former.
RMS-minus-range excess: 2.5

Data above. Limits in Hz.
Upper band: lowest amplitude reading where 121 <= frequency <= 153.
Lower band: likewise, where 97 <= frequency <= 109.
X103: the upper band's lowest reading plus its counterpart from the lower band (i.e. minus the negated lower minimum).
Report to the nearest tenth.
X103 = 4.7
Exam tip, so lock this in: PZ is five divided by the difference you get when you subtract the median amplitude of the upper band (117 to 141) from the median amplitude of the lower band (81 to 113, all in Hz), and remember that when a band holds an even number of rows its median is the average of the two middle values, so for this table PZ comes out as 44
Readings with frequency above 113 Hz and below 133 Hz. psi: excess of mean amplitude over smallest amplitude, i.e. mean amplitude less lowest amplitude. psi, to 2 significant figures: 0.32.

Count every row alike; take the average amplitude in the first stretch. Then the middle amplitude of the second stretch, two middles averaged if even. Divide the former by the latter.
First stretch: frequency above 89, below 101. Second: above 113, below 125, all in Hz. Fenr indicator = 1.30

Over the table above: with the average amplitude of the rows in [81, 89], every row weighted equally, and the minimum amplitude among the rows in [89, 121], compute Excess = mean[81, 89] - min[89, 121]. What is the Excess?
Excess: 1.2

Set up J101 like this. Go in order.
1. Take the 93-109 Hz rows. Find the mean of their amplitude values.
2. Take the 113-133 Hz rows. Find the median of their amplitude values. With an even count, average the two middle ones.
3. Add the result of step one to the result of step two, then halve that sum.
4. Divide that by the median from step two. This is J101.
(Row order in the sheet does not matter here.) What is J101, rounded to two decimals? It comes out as 1.03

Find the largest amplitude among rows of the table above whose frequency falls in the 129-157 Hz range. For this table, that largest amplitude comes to 2.895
